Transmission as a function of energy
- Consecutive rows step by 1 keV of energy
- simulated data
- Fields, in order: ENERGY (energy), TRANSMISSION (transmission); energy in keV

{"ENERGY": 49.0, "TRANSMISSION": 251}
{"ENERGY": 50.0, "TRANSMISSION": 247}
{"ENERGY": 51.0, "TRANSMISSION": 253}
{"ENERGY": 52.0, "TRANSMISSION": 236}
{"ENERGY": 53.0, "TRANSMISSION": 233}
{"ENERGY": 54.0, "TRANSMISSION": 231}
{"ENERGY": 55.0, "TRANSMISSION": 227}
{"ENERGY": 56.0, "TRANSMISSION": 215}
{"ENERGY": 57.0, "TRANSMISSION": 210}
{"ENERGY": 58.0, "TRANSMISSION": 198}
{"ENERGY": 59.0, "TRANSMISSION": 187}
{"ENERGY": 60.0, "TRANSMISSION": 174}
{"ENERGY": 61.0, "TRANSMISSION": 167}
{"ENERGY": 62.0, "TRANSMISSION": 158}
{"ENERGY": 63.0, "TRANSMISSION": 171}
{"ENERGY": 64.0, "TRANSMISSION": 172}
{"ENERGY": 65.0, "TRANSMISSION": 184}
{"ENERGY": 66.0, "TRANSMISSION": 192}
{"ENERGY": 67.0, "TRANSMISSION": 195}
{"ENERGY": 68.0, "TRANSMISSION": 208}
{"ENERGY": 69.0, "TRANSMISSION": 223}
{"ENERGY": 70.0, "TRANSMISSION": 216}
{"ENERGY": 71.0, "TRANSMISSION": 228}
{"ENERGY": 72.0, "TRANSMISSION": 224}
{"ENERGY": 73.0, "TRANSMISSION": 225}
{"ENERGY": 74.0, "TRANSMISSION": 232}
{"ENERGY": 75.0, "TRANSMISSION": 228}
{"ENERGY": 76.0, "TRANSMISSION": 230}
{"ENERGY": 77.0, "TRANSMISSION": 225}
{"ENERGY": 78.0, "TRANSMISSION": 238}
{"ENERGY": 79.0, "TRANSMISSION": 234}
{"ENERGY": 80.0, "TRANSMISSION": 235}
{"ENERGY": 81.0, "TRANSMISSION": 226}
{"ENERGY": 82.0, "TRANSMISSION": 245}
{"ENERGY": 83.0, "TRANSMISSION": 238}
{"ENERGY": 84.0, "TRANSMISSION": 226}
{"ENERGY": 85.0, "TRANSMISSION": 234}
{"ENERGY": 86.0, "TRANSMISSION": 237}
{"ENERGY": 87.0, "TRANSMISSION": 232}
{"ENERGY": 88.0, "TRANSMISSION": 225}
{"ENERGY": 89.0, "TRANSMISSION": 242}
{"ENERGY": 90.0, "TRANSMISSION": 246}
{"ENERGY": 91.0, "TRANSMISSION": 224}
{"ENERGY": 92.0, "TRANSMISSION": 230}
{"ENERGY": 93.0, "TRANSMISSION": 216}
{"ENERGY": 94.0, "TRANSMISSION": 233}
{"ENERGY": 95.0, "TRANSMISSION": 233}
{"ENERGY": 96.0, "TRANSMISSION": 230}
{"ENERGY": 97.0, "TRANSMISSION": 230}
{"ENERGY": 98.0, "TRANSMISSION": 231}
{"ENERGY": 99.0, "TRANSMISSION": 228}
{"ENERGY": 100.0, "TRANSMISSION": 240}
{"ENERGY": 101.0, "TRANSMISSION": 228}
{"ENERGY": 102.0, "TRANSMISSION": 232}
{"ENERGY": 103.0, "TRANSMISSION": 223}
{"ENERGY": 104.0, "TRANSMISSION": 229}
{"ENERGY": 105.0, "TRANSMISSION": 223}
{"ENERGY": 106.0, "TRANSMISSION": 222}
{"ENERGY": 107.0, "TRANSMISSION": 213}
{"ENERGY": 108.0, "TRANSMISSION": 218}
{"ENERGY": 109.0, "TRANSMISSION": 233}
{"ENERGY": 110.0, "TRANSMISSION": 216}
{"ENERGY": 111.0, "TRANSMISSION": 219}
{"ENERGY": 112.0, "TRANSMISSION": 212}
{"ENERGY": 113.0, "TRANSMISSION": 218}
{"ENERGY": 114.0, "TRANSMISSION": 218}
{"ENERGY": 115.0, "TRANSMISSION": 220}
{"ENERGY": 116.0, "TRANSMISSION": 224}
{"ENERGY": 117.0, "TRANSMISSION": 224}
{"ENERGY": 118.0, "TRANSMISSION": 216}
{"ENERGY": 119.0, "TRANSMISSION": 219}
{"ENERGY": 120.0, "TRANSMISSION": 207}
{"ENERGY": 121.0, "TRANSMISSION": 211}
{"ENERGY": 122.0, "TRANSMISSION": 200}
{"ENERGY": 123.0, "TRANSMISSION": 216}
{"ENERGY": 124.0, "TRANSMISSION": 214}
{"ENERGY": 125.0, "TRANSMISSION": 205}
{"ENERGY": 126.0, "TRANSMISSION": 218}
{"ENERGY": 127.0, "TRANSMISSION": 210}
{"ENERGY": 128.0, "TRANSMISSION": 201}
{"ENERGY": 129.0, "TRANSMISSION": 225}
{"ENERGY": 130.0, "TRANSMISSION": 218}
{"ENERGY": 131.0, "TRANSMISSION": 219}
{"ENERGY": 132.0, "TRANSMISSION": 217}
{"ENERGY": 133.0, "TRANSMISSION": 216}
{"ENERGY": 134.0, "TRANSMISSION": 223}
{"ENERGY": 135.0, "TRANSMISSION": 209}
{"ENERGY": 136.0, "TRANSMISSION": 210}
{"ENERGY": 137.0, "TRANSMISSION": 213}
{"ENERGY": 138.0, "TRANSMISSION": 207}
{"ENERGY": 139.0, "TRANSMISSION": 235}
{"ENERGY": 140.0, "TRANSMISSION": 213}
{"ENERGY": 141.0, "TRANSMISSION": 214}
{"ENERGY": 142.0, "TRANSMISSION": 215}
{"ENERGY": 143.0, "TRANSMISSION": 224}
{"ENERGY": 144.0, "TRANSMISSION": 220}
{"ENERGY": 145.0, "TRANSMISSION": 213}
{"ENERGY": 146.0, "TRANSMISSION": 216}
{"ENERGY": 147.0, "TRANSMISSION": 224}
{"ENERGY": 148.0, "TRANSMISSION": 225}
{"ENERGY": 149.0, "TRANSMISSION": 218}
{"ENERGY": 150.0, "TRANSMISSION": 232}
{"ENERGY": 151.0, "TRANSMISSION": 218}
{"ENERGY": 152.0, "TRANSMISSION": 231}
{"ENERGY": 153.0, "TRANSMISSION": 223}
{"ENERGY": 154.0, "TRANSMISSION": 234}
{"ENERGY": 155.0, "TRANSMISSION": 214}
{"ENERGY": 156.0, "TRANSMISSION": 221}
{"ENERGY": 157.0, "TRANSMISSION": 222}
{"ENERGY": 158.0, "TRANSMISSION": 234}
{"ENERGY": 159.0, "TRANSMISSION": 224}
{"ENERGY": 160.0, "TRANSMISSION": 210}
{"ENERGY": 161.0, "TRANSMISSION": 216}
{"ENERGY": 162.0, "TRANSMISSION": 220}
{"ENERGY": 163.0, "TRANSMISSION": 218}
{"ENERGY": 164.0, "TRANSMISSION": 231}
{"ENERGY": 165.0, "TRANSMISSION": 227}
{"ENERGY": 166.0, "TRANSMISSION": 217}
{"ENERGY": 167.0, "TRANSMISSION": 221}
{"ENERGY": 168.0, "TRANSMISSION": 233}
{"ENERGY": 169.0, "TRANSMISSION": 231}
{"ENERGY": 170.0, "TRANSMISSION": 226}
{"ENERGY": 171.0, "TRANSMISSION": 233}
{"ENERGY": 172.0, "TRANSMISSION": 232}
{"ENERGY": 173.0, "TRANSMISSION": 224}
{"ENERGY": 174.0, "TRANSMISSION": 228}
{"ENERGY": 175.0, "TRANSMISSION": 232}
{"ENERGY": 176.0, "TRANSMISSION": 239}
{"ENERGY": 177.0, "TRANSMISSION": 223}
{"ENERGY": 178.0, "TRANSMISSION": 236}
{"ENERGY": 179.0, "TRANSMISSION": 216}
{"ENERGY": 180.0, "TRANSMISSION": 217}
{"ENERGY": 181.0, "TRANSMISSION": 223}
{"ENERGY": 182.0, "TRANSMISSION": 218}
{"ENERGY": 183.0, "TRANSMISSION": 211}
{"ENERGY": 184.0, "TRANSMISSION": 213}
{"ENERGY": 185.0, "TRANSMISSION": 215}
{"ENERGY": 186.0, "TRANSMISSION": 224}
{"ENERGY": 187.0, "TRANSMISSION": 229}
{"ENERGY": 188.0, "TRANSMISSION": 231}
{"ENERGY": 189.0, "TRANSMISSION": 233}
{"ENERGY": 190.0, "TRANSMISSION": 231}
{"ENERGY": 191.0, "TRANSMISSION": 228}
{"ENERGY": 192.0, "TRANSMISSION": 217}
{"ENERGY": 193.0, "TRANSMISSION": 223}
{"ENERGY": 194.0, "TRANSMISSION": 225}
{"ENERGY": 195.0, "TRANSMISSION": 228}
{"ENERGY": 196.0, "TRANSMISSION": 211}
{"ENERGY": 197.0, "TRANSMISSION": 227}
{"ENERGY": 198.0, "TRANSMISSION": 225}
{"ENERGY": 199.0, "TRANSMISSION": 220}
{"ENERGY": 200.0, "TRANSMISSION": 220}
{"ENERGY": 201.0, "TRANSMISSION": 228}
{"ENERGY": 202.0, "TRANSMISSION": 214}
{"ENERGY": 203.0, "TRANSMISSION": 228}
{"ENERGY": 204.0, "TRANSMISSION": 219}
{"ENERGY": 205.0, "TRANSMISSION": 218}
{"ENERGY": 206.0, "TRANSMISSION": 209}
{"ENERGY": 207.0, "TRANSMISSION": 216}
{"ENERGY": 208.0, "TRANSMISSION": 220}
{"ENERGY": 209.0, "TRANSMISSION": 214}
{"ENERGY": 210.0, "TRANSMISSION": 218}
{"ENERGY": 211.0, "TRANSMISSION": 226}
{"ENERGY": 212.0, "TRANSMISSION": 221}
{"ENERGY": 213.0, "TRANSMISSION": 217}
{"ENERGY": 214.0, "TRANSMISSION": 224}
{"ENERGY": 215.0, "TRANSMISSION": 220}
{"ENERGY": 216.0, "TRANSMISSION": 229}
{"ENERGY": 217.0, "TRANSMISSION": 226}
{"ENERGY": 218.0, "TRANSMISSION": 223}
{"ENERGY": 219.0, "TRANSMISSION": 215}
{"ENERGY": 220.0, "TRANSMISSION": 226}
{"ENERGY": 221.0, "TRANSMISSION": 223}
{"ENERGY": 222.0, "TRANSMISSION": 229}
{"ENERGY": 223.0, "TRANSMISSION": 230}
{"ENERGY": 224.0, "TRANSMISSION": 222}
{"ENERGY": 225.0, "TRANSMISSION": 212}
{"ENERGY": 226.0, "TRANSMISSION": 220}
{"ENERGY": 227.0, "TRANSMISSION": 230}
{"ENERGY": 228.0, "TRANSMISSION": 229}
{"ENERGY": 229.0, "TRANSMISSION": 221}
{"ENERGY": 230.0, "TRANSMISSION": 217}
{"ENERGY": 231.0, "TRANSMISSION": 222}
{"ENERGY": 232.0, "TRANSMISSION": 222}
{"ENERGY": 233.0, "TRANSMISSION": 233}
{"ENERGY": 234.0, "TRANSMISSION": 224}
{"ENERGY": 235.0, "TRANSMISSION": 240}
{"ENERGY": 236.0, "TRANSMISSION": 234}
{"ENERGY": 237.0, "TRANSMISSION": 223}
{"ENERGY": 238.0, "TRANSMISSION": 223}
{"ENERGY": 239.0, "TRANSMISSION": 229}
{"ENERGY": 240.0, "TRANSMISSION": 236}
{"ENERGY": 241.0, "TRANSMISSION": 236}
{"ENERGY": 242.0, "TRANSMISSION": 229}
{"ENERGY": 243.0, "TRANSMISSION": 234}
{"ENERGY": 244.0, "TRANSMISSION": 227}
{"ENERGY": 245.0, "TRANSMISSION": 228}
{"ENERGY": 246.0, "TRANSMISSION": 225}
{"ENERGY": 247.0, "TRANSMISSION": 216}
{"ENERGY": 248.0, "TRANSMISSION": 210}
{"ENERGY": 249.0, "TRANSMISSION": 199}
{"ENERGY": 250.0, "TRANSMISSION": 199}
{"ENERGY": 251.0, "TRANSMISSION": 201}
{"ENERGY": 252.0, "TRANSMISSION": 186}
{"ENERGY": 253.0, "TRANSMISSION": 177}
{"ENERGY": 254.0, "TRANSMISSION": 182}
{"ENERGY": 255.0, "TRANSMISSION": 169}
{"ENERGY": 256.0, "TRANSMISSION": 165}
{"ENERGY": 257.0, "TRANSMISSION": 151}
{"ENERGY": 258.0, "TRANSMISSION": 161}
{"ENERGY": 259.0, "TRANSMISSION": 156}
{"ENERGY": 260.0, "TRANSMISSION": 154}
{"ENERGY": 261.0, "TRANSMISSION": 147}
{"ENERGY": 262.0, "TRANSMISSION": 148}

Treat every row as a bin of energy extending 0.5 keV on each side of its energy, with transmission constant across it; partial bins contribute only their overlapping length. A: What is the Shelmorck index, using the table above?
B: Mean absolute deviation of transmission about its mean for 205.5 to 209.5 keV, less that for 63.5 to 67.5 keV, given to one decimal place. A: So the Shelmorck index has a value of -4.5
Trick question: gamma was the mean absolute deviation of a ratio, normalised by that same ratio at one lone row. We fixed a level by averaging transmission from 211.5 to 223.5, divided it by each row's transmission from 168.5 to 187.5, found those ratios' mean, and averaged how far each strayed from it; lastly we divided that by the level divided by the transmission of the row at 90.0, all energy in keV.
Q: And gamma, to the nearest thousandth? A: 0.033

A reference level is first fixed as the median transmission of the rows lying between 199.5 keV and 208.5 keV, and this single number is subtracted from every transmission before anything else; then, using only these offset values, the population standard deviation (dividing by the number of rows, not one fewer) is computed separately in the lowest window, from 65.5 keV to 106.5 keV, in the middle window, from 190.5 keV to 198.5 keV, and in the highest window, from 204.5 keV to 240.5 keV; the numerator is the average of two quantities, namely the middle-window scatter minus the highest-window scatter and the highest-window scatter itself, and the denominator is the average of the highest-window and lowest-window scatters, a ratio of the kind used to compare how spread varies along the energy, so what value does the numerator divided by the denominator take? 0.32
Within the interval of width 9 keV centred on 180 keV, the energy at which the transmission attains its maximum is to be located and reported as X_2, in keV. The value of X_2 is 176.0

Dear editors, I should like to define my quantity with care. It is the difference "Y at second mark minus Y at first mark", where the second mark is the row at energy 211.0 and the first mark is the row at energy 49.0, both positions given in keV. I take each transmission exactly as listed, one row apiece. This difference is -25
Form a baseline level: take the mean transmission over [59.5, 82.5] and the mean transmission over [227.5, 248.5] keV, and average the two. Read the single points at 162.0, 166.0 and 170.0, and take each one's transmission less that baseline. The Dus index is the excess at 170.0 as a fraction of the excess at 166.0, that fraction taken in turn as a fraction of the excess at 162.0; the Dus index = -3.50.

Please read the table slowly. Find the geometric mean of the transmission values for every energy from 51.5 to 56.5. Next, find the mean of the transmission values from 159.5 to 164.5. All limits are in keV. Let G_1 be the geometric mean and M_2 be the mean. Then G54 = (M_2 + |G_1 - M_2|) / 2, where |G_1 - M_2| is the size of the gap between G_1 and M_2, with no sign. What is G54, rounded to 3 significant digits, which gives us 114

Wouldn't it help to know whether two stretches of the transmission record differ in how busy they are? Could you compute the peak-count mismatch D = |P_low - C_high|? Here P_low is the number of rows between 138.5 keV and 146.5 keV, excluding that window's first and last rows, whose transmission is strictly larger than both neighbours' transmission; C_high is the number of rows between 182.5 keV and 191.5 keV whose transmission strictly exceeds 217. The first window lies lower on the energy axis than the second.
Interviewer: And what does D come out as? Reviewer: 5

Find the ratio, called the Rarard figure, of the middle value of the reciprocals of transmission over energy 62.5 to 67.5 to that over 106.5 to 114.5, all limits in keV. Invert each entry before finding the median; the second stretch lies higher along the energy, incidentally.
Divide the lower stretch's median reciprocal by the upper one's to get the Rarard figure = 1.18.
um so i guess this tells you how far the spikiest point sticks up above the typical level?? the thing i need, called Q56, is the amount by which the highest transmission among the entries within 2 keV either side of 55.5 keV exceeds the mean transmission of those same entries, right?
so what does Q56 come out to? 10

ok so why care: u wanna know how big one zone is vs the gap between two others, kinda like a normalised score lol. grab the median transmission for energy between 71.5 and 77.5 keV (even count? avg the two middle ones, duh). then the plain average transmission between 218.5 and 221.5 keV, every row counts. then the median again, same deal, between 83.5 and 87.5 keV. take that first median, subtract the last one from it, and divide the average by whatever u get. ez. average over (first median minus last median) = -34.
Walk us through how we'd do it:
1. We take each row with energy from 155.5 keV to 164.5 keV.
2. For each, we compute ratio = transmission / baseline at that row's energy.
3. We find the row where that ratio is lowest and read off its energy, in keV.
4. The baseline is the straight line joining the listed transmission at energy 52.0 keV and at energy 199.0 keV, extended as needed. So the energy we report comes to 160.0 keV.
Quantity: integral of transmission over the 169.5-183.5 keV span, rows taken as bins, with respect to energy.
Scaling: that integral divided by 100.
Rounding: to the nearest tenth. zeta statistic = 31.6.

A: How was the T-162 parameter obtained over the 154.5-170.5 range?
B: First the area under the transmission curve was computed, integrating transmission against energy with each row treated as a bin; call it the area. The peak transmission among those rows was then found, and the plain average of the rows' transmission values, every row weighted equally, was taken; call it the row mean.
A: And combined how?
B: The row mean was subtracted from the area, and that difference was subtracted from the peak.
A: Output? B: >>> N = -3108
